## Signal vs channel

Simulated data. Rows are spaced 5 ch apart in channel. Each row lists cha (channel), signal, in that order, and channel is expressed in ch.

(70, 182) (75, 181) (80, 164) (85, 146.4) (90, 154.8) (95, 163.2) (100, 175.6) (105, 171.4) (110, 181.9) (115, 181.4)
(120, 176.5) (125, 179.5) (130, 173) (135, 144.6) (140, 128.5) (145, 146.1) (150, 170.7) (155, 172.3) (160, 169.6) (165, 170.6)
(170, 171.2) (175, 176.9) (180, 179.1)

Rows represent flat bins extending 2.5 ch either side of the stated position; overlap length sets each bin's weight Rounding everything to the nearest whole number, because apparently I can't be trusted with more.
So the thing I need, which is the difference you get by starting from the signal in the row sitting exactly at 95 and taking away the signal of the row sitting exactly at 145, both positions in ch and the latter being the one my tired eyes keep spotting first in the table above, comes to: 17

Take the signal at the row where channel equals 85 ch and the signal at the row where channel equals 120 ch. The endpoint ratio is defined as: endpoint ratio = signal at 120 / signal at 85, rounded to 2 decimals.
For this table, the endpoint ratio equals 1.21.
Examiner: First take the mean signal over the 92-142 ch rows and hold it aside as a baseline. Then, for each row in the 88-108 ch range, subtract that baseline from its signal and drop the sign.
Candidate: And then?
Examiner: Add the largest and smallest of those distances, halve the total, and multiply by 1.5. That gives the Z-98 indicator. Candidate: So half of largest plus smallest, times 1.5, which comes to 12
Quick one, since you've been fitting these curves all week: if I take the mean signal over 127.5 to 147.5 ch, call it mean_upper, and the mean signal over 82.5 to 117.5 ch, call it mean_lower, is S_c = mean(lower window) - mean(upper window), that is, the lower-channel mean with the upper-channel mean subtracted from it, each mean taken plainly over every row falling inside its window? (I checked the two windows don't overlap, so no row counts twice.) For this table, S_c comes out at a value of 20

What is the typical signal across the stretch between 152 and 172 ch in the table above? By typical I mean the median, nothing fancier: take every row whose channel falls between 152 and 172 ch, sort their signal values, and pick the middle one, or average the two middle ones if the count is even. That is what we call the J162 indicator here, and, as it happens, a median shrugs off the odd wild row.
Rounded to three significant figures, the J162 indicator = 171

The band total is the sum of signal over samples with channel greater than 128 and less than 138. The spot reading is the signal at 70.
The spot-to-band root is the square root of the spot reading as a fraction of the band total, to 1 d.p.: 0.8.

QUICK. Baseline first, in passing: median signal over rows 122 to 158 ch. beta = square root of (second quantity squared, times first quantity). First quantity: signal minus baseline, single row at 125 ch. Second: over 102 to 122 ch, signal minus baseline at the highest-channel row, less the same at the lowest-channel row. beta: 15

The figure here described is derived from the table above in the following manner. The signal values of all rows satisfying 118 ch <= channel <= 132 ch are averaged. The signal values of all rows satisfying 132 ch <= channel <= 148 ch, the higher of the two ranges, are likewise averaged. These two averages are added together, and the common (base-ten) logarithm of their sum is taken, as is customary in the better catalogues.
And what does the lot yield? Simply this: 2.50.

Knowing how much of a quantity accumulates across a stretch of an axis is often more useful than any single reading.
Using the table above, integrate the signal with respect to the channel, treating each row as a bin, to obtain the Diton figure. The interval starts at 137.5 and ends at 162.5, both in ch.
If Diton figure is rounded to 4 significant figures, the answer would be 3936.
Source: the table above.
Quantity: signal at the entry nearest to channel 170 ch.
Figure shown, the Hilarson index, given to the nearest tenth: 171.2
